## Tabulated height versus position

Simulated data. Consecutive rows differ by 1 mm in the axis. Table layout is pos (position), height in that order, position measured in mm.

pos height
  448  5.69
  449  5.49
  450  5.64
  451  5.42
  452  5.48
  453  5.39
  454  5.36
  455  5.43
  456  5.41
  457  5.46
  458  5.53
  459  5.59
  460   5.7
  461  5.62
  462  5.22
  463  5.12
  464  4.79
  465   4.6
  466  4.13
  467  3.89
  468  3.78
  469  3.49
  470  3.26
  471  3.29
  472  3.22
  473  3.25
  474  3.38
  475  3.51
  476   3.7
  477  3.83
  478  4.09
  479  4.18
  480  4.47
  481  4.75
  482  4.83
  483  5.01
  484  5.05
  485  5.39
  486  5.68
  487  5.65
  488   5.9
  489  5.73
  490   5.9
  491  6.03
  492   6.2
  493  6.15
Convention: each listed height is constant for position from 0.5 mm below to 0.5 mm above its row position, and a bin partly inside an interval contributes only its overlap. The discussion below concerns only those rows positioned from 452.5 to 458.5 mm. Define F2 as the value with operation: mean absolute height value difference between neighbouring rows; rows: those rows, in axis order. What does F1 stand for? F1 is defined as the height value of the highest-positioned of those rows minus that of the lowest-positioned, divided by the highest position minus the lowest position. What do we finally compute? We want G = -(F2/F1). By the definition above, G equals -1.7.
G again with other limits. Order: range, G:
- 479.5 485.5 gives -1.0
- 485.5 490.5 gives -2.8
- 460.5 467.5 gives 1.0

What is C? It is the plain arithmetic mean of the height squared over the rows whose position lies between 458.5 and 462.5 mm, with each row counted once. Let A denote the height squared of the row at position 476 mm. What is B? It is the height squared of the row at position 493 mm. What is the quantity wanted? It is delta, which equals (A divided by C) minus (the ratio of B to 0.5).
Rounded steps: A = 14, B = 38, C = 31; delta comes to -75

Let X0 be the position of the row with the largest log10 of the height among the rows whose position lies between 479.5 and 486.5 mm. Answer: 486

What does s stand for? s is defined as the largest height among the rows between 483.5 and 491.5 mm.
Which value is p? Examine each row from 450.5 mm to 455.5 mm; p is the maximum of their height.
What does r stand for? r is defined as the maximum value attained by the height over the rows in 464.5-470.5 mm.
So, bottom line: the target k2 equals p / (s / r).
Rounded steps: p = 5.48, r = 4.6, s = 6.03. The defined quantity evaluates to 4.2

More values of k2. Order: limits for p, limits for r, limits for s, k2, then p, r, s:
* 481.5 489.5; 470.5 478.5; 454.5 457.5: 4.4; 5.9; 4.09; 5.46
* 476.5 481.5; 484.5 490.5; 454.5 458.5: 5.1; 4.75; 5.9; 5.53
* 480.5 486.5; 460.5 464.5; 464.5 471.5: 6.9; 5.68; 5.62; 4.6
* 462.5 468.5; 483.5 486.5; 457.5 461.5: 5.1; 5.12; 5.68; 5.7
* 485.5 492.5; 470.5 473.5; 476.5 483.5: 4.1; 6.2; 3.29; 5.01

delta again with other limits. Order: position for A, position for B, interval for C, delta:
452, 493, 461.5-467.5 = -74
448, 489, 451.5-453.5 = -65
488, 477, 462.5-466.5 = -28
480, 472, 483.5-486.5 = -20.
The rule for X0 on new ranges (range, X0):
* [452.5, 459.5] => 459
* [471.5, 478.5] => 478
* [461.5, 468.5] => 462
